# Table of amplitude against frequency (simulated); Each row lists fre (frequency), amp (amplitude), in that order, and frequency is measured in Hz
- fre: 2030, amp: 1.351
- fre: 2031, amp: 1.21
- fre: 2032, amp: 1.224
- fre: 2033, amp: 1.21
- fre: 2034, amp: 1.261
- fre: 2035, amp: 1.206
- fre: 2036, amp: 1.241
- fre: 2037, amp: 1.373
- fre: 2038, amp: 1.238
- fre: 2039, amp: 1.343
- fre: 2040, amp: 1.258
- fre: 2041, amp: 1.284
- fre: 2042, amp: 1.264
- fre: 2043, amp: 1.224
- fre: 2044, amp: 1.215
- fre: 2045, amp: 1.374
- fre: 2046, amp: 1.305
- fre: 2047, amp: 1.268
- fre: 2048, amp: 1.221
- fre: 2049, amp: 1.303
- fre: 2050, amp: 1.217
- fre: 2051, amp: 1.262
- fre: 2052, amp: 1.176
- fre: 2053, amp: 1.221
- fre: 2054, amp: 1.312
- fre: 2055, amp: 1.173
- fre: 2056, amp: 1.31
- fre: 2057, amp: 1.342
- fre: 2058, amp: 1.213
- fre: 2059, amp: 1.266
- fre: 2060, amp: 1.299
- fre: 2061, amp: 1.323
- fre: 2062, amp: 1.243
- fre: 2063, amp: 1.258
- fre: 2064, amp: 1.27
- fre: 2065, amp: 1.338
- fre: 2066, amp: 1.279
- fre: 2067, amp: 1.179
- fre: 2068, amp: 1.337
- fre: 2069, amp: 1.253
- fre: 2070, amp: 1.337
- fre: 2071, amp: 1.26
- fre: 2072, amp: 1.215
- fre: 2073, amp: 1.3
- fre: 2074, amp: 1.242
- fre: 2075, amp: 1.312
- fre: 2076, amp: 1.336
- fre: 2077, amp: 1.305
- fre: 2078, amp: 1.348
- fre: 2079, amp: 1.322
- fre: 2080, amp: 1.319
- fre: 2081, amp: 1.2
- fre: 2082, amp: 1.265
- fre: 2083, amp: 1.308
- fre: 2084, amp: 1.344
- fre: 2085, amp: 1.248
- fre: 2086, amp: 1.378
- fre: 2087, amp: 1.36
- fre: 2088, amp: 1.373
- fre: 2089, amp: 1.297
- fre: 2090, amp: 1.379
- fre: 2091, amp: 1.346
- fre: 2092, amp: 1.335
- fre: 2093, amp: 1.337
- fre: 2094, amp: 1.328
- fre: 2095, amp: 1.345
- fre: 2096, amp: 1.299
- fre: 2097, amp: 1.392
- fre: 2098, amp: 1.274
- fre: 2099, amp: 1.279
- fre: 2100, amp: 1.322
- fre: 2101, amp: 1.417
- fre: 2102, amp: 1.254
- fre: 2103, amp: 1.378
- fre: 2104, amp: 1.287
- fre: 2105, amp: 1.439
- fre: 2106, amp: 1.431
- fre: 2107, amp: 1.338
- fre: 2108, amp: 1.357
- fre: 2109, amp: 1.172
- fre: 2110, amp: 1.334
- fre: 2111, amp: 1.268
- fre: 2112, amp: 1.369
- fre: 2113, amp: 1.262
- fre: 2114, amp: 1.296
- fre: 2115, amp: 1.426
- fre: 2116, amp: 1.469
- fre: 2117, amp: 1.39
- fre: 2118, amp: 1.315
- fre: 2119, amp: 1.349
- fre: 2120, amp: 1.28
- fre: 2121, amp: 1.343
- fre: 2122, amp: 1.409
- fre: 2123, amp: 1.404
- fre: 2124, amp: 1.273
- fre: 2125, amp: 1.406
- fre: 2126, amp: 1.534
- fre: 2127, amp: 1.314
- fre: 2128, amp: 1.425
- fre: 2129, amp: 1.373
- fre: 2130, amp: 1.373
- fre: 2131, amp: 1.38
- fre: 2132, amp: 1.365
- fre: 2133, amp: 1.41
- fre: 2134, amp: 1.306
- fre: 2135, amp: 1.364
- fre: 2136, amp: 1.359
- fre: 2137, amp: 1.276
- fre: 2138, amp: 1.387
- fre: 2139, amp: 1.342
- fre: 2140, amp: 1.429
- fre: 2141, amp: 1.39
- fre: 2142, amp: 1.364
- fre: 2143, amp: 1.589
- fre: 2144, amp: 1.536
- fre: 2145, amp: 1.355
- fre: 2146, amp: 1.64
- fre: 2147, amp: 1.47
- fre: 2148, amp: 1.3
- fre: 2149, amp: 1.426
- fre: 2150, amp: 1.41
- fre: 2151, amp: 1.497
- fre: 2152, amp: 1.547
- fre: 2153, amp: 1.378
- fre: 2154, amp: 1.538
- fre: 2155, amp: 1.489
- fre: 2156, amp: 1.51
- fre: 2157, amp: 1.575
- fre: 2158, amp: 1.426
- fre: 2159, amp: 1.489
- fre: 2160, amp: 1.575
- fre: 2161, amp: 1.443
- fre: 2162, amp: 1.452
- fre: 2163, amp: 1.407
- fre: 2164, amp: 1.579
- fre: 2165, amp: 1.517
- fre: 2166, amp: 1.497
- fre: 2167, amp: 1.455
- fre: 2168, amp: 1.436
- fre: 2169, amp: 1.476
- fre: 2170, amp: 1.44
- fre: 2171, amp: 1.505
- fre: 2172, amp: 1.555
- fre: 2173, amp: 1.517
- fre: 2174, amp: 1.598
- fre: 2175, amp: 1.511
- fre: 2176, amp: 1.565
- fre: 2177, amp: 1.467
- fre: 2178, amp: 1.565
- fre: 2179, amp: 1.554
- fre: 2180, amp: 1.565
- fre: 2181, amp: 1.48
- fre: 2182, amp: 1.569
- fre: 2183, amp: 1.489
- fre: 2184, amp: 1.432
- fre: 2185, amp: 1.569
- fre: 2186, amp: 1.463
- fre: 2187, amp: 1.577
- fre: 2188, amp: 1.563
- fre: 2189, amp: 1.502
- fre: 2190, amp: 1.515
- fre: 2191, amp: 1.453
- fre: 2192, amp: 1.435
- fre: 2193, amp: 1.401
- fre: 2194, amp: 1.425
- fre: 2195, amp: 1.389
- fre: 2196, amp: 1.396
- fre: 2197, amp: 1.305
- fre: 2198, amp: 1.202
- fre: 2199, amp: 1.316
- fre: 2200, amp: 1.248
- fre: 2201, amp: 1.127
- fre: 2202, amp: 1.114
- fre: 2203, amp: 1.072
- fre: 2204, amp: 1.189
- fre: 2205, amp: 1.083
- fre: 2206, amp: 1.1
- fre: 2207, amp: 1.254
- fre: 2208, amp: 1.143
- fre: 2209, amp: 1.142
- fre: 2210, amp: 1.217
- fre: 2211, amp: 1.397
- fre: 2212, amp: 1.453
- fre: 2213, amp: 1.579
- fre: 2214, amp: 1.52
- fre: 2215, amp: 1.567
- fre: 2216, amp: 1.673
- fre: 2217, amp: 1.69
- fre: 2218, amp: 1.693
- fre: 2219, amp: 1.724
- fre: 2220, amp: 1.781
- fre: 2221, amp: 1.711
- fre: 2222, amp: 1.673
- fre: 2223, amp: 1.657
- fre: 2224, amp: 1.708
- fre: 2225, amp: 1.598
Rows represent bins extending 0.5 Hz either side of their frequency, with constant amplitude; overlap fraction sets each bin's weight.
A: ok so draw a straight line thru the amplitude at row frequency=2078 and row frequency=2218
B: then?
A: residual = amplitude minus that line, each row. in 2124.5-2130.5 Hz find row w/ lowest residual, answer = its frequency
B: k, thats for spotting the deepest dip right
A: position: 2127 Hz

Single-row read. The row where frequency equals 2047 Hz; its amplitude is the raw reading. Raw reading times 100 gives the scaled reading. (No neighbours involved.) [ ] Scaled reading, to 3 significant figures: 127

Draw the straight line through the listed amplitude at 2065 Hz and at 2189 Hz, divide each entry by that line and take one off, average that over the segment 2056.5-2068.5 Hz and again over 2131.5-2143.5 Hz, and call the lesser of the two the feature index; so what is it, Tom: -0.042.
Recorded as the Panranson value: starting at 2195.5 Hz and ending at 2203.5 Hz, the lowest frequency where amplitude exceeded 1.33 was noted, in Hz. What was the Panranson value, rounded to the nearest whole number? 2196 Hz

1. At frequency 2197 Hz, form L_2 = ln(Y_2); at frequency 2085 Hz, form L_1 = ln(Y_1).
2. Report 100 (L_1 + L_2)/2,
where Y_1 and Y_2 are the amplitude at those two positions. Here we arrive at 24.4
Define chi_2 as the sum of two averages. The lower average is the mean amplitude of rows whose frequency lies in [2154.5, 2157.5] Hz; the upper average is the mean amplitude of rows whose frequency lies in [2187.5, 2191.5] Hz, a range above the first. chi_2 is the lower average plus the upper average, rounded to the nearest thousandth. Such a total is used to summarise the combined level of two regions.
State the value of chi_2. 3.033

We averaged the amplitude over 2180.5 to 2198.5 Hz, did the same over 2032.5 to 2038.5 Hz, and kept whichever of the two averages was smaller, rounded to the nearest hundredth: 1.25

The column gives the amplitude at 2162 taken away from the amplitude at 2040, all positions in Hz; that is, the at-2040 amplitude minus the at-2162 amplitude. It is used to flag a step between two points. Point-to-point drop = -0.19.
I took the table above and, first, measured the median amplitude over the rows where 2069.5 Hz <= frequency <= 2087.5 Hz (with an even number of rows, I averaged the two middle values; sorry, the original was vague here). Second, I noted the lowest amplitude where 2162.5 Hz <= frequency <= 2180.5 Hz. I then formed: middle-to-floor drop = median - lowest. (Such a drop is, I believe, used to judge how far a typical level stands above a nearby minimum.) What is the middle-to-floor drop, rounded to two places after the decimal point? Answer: -0.10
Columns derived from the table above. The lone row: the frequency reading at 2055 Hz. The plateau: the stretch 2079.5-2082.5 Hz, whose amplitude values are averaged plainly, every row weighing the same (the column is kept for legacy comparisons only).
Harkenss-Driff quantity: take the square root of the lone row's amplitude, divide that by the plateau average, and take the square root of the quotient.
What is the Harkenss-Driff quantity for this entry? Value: 0.93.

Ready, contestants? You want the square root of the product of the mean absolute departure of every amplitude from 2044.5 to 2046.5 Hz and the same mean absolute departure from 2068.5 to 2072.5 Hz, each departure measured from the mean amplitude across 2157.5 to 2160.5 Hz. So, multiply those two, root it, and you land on 0.19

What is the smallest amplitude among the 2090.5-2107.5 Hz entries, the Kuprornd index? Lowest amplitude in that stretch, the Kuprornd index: 1.254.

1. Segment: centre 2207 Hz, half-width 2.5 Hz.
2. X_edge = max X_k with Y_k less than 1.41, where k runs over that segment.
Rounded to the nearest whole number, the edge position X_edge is 2209 Hz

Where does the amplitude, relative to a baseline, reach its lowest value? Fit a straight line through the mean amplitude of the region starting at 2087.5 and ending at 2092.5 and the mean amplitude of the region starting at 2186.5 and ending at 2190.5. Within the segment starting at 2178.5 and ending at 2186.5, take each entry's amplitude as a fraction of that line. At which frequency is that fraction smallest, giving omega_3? 2184 Hz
